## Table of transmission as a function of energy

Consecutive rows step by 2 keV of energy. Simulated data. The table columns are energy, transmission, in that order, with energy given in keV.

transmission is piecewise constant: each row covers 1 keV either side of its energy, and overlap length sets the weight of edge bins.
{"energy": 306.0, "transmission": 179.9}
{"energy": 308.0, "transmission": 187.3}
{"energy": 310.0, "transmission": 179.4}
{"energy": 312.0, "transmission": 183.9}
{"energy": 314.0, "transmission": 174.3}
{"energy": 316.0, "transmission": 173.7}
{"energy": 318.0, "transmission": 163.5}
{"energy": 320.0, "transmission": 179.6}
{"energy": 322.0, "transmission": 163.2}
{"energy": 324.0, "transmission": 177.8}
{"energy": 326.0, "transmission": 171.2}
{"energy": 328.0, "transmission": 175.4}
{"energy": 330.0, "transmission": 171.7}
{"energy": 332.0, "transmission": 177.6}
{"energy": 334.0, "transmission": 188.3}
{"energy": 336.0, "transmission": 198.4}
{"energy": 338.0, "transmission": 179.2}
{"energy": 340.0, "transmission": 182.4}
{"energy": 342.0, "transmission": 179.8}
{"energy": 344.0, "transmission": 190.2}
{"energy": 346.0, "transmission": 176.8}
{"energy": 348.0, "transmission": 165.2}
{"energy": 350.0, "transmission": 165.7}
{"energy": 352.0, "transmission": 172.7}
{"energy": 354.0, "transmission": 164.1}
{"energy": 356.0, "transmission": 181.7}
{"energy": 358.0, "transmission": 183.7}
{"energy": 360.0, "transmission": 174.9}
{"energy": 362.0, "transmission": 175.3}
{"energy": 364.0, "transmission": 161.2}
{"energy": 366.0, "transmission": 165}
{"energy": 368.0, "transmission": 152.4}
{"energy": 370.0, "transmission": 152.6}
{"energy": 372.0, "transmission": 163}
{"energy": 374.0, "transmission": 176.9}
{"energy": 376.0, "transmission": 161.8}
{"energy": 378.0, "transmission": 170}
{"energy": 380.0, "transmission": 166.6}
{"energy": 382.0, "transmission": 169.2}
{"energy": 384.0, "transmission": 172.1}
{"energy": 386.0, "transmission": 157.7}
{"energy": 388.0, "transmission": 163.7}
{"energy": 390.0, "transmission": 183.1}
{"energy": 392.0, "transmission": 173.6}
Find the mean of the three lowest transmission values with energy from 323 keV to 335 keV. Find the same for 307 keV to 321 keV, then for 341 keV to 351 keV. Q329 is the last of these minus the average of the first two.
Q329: -2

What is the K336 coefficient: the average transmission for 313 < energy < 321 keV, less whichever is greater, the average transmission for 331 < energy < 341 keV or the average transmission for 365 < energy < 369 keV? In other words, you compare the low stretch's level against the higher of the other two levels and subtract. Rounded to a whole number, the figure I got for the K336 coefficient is -12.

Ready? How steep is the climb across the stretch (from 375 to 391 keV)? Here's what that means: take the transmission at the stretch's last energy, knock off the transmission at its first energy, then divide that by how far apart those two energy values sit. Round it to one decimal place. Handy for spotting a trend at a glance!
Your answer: 1.5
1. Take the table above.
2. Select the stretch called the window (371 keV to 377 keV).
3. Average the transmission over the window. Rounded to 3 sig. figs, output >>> 167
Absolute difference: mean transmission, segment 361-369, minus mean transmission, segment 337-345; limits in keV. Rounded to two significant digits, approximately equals 19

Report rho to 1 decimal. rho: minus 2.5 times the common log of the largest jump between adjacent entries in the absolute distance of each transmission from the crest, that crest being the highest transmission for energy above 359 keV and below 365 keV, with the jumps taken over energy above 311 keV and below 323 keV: -2.5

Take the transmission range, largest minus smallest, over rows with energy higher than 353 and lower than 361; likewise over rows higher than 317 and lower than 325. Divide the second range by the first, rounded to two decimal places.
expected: 0.84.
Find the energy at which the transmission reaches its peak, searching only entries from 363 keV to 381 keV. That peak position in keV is 374.0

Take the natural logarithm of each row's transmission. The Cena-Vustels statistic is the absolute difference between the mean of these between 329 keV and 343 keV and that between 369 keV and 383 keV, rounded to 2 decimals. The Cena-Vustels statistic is 0.10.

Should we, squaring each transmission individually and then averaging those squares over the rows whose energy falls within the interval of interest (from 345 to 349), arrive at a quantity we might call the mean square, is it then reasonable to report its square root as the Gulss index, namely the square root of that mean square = 171.1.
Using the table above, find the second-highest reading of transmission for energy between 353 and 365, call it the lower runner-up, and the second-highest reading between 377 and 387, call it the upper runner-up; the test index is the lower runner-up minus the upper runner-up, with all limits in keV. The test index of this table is 12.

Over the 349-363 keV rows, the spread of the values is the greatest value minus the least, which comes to 20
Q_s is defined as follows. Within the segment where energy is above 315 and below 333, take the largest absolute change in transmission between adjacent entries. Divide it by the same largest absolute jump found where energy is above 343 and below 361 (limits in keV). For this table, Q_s 0.93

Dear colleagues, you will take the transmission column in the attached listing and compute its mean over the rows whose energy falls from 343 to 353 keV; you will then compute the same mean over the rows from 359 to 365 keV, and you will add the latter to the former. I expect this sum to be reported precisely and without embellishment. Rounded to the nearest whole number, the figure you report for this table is 345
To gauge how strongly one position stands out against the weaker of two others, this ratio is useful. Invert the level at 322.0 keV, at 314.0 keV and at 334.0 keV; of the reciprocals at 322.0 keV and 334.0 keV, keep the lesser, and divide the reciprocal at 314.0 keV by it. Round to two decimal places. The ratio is 1.08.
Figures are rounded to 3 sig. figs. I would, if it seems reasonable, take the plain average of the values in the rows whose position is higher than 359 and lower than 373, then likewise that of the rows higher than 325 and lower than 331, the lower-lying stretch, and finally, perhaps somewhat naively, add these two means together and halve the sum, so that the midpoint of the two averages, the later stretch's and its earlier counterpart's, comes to 168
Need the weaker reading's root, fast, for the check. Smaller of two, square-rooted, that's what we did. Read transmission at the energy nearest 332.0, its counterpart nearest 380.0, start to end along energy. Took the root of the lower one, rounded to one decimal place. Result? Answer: 12.9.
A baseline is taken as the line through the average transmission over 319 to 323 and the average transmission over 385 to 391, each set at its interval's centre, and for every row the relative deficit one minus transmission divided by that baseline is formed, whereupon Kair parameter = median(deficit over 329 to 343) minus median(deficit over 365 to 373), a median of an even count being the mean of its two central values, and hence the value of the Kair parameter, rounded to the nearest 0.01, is -0.12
